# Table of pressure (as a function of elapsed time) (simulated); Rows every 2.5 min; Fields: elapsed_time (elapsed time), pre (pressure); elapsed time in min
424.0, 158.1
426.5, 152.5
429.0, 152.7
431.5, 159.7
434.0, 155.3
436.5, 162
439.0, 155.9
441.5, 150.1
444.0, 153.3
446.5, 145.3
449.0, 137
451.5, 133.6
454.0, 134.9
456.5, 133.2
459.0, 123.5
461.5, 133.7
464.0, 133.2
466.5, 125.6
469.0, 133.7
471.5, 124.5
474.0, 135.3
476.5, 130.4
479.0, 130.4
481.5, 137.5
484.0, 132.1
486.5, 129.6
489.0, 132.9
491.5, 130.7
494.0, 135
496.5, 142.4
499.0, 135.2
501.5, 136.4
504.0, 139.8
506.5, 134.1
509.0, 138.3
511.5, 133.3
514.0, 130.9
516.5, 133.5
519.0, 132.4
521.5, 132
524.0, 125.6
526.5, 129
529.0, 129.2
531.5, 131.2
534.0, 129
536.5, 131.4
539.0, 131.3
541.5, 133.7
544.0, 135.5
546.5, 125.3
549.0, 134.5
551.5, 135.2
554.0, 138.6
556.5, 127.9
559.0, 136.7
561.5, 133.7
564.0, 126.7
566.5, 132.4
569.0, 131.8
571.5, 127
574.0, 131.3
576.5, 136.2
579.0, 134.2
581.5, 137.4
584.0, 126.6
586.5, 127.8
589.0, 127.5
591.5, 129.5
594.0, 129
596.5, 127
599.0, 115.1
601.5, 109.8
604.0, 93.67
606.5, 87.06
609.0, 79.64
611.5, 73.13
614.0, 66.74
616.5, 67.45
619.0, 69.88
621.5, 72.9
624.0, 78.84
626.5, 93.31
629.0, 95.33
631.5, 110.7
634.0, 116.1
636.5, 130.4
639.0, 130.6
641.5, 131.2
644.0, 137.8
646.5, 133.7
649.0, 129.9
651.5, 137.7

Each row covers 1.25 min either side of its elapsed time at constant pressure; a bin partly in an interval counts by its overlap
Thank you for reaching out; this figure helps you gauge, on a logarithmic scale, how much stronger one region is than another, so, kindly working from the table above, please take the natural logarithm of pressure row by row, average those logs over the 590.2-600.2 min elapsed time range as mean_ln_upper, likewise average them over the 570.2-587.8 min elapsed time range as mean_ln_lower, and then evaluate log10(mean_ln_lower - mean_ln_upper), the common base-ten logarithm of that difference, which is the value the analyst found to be -1.3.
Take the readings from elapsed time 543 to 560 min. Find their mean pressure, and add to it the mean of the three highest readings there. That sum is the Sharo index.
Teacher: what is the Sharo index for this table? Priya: 270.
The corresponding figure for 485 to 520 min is 275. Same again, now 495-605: 271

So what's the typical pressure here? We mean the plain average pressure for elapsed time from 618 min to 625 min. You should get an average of 74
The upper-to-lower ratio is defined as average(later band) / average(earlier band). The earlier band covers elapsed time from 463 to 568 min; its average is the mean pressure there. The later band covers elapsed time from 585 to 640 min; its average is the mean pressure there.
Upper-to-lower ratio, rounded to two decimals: 0.77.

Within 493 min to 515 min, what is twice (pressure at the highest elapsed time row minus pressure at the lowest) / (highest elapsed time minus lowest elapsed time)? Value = -0.4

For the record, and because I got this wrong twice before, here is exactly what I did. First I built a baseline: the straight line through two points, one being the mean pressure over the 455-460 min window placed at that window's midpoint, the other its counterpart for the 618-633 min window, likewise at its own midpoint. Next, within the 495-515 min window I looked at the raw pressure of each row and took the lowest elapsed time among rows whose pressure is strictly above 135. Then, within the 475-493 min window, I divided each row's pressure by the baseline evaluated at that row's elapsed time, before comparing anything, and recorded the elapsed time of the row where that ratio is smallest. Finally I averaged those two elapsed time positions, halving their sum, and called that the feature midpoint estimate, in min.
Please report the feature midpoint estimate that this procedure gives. 486.5 min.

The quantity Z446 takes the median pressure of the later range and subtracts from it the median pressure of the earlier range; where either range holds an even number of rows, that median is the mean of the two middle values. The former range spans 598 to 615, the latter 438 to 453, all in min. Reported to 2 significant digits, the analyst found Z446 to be -61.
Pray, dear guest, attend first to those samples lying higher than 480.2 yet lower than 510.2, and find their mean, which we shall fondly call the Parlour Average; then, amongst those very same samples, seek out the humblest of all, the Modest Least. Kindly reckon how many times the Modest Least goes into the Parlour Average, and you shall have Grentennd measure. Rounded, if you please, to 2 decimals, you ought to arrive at 1.04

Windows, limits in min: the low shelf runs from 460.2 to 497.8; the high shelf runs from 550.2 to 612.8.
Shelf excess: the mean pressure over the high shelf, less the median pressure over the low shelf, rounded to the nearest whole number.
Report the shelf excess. -11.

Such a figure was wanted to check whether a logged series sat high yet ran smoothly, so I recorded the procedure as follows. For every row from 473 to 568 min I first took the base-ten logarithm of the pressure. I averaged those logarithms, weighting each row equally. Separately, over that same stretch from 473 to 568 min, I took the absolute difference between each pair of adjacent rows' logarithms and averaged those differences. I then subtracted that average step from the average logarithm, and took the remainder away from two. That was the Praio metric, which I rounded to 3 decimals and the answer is -0.110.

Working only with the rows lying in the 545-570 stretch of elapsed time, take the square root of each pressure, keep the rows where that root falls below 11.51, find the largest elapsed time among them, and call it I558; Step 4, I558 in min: 569.0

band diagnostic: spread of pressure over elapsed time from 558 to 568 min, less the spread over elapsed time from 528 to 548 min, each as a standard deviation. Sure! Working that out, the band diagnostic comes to 1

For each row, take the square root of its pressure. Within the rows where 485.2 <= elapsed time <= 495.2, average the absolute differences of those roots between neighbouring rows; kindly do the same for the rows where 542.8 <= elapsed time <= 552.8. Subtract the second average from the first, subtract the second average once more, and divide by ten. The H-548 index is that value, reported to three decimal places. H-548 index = -0.044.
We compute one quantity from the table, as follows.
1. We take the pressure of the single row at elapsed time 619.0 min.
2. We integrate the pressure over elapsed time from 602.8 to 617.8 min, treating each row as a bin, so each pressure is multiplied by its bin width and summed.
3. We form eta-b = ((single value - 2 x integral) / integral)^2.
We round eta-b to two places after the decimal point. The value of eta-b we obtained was 3.76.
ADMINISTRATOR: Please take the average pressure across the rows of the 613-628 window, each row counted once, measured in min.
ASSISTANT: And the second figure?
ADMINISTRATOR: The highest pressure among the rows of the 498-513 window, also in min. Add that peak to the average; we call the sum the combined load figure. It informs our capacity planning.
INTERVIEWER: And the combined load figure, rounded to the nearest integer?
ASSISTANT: 215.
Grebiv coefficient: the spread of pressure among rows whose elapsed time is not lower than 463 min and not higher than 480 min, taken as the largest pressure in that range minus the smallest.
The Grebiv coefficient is 11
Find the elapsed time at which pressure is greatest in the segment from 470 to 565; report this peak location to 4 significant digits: 496.5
